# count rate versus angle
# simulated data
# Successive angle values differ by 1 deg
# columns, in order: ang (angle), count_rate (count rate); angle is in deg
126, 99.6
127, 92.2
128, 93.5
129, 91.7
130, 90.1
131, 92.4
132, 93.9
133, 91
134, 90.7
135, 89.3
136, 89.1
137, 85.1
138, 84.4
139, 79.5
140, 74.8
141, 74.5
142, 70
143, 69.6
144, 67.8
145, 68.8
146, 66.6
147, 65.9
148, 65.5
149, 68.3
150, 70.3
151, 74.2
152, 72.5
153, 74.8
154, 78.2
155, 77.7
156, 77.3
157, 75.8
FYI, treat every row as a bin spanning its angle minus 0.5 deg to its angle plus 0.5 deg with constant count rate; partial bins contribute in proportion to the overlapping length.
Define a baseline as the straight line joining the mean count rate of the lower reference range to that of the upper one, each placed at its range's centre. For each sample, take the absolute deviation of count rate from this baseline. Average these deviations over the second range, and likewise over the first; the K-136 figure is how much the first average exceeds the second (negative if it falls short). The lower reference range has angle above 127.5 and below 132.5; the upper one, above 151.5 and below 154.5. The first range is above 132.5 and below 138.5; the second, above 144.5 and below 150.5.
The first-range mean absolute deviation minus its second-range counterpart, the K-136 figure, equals -10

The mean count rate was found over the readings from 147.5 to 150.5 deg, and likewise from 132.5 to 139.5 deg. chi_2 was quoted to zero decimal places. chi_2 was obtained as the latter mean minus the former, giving 19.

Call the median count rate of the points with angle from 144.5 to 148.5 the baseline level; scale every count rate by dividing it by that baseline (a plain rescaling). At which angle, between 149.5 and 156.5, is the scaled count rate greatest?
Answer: 154 deg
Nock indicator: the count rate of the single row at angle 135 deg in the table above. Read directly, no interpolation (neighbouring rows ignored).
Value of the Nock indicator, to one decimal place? 89.3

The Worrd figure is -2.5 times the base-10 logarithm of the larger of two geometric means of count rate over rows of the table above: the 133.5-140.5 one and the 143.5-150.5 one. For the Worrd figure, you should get -4.82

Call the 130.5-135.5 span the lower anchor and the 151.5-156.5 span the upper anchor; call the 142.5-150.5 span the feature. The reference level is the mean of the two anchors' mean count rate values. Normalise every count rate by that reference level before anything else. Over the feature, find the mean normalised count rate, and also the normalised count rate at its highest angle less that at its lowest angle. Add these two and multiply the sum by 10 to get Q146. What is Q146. 8.18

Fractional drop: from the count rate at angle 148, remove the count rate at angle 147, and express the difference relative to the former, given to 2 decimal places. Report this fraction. -0.01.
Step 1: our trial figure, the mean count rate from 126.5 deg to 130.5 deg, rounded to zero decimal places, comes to 92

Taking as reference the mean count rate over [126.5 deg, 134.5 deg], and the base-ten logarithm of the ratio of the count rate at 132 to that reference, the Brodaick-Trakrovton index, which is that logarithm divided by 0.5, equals 0.018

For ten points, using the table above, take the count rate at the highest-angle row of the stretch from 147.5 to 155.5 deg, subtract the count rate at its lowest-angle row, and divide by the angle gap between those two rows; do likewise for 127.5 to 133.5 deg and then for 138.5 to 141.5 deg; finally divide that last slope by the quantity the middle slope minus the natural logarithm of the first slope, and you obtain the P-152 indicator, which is 2.4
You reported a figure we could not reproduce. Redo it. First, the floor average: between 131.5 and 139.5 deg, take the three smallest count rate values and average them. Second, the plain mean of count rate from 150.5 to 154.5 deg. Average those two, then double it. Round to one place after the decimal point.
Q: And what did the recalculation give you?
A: 157.9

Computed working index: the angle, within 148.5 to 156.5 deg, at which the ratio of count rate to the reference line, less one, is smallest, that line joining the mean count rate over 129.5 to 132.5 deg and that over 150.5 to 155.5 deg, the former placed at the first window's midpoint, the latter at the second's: 149 deg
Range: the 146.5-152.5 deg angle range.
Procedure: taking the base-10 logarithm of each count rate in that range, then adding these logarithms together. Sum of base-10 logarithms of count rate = 11.05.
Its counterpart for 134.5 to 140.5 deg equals 11.53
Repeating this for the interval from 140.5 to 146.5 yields 11.05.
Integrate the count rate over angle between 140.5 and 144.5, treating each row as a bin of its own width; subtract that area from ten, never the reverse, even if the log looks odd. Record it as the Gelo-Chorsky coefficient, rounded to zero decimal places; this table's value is -272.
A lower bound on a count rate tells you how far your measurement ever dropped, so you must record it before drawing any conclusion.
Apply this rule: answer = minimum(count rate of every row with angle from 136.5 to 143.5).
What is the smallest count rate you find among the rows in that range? 69.6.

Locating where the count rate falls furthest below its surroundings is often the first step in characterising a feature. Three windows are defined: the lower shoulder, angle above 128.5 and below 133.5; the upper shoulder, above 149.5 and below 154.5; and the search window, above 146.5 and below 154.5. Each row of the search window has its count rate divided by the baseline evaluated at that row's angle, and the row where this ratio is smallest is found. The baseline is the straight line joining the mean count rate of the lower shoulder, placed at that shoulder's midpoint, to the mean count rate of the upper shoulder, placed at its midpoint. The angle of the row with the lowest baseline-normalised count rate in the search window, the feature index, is 147 deg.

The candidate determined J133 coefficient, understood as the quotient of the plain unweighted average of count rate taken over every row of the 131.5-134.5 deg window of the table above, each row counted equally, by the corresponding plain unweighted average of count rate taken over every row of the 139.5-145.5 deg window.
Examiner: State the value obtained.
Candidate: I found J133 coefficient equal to 1.30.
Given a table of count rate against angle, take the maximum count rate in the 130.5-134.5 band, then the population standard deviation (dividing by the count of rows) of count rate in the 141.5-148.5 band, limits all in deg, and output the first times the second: 156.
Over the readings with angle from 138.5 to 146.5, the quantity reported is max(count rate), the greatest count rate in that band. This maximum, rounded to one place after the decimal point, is 79.5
